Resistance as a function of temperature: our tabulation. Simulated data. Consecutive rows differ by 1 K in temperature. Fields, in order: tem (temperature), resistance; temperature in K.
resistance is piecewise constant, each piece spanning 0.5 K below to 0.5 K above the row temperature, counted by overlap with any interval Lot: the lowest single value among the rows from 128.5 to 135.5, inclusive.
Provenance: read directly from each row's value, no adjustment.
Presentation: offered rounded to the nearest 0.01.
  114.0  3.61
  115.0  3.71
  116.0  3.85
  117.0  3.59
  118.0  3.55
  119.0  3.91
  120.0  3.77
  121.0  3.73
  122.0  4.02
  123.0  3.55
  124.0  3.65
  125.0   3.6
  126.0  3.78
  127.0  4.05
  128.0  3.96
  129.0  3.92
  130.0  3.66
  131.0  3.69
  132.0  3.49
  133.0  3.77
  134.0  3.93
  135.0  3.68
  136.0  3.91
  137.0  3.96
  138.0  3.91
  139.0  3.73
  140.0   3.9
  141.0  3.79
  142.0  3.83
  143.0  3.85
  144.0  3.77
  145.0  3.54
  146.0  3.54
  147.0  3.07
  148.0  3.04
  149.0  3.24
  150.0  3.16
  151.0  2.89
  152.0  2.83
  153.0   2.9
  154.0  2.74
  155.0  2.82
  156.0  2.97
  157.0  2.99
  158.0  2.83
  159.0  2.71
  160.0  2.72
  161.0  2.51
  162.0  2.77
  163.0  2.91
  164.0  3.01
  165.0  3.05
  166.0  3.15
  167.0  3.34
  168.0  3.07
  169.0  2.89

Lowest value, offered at 3.49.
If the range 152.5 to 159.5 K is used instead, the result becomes 2.71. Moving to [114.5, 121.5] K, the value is 3.55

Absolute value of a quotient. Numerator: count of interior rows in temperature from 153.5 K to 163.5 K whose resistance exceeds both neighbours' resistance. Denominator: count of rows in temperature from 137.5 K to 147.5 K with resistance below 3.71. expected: 0.67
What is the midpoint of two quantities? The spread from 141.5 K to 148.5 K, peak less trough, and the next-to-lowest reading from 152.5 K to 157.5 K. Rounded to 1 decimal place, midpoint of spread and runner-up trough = 1.8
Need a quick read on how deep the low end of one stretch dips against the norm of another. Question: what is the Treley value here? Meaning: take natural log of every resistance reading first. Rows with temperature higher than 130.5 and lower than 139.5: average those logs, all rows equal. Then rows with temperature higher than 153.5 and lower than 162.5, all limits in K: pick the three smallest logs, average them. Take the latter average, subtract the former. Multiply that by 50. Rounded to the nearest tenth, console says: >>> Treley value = -17.9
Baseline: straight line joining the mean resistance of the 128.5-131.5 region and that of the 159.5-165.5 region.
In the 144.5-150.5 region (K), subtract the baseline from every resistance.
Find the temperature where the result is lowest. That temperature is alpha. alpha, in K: 148.0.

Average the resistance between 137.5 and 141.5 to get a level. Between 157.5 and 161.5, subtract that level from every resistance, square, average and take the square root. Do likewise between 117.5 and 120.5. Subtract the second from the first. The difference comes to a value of 1.0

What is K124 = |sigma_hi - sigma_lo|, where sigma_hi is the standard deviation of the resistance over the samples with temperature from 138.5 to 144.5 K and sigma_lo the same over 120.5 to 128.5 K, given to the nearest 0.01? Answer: 0.13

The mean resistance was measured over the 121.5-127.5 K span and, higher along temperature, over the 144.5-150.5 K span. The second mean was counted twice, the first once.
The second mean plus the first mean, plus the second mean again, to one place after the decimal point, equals 10.3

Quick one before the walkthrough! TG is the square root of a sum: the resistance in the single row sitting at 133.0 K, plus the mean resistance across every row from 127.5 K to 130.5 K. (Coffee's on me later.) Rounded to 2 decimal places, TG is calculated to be 2.76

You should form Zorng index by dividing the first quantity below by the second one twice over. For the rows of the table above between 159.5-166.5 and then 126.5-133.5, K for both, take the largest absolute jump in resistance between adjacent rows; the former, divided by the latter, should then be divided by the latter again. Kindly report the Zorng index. 3.3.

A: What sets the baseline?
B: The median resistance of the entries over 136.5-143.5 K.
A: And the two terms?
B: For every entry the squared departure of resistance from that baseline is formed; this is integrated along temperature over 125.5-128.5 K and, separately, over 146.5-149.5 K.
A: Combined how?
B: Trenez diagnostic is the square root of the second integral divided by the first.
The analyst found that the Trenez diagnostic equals 5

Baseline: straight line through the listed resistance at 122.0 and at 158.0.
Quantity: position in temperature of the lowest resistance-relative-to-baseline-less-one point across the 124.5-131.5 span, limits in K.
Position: 125.0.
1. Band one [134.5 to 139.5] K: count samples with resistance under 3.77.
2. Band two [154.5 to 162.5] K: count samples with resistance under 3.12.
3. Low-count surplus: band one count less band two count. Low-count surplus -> -6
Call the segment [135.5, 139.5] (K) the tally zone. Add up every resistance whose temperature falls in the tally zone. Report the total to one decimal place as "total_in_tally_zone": 15.5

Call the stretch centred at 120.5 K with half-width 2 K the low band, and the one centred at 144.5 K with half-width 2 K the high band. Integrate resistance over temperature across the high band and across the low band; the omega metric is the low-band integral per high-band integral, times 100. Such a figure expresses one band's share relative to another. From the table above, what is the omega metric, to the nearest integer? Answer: 105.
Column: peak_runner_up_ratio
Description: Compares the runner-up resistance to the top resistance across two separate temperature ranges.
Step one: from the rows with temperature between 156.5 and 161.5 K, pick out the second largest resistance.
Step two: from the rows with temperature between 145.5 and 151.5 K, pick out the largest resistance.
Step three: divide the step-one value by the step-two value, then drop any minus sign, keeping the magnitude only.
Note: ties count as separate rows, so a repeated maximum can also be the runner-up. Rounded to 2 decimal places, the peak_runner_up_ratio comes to 0.80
